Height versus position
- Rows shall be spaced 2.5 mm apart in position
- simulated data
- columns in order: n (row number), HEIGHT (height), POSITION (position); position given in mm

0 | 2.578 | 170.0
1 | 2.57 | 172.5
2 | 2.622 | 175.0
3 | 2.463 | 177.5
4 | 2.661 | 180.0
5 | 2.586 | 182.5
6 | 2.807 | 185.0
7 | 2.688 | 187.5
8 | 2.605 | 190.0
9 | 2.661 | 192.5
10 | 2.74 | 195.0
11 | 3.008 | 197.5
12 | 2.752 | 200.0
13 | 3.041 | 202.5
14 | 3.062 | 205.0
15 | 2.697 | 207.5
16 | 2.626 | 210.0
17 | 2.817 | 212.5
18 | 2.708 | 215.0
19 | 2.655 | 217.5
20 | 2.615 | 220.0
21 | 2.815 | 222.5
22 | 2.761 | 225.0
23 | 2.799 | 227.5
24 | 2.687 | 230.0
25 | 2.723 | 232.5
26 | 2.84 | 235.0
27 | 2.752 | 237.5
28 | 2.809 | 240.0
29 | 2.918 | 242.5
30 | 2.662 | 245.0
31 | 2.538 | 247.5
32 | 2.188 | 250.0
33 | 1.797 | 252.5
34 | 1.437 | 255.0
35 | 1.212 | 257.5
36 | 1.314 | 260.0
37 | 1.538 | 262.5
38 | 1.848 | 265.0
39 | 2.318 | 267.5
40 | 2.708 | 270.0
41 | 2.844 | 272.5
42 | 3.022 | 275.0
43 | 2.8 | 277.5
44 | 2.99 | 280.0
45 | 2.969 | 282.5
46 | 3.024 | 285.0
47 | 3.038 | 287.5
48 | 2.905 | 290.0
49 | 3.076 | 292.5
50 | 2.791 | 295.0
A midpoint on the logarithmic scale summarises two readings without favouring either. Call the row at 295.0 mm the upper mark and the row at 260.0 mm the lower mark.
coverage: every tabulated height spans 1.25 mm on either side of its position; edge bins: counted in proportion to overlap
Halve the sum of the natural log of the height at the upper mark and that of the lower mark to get 0.65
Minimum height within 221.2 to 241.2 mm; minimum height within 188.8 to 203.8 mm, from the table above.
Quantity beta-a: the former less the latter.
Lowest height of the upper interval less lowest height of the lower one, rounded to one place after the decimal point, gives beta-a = 0.1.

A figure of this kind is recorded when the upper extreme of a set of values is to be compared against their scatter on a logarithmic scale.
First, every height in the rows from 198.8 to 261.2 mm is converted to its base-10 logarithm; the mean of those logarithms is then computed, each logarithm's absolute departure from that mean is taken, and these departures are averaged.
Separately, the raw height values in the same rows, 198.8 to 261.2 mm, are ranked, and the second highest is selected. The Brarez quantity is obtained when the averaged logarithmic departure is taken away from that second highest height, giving 2.96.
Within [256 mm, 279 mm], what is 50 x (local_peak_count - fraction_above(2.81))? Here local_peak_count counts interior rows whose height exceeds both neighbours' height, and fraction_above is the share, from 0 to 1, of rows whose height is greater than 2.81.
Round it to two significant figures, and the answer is 39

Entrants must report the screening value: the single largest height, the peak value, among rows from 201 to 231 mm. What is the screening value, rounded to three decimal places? 3.062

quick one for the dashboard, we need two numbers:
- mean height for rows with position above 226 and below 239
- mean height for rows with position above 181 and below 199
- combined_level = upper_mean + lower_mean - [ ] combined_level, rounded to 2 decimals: 5.49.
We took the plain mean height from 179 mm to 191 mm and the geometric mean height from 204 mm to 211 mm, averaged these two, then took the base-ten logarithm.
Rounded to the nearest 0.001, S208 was 0.436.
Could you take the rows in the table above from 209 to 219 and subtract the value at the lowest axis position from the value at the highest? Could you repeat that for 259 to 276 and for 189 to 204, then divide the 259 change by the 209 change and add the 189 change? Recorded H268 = 59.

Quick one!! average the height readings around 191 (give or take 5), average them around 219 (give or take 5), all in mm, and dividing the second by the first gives 1.01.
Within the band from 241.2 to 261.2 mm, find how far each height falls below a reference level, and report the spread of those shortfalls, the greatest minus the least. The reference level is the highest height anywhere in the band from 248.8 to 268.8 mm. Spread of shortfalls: 1.7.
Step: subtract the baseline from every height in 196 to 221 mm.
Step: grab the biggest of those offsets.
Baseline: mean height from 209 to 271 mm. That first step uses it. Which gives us 0.66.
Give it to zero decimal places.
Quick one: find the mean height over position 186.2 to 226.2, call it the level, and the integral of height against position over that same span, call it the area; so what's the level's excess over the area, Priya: -108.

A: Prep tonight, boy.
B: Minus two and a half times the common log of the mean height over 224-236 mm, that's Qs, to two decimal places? -1.10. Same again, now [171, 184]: -1.03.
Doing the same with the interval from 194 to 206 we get -1.16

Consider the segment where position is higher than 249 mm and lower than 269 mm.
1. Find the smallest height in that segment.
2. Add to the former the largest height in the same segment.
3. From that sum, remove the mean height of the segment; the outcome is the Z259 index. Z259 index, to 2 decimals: 1.82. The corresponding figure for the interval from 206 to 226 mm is 2.72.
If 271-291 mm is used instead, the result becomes 2.89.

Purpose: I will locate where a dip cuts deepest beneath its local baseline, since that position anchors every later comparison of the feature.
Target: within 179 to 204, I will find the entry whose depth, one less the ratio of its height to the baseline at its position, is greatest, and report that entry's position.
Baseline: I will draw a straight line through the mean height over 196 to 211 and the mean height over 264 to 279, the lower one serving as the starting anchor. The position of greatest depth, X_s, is 182.5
